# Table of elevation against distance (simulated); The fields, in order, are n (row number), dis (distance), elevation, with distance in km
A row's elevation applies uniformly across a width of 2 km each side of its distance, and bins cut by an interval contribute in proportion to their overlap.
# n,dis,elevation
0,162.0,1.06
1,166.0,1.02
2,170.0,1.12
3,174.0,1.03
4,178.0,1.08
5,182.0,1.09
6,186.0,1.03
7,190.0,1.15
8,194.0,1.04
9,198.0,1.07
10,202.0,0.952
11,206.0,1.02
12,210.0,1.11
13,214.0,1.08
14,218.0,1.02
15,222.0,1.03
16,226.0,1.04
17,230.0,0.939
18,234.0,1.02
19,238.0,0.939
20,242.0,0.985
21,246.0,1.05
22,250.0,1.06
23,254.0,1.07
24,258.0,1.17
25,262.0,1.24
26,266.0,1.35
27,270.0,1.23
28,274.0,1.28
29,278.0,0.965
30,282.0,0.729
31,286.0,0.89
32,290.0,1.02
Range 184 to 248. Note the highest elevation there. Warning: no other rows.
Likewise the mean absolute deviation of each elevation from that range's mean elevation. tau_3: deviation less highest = -1.11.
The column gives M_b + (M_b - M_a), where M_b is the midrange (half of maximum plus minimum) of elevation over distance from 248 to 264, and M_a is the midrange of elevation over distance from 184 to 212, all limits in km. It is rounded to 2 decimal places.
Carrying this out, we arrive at 1.25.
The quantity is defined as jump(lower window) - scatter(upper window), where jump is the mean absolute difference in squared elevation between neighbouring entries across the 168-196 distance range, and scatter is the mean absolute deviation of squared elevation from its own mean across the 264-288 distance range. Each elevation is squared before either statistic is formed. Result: -0.29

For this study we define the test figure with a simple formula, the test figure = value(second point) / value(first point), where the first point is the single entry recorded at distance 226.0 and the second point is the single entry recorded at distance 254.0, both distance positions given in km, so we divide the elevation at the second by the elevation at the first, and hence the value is 1.03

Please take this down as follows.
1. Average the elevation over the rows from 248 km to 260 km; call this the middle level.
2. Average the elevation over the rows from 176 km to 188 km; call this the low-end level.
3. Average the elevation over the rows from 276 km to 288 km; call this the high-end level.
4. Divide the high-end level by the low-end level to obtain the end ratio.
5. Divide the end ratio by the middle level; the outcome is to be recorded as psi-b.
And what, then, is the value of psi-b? 0.73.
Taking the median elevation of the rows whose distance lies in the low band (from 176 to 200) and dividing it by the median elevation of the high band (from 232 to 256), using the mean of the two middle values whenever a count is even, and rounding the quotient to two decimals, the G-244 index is 1.04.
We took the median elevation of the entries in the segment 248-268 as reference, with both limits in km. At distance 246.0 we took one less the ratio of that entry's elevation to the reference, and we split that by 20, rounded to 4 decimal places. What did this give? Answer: 0.0051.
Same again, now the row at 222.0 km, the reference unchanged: 0.0060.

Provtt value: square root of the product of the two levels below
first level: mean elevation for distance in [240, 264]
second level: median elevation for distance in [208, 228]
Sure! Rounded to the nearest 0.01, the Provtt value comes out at 1.07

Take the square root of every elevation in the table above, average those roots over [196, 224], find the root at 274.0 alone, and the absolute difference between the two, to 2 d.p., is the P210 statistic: 0.11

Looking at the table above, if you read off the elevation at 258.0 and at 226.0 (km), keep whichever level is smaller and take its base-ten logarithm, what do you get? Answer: 0.017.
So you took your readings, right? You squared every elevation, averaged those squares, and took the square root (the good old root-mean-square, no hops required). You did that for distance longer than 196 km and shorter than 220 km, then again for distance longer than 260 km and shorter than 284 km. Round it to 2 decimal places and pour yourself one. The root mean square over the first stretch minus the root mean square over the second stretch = -0.11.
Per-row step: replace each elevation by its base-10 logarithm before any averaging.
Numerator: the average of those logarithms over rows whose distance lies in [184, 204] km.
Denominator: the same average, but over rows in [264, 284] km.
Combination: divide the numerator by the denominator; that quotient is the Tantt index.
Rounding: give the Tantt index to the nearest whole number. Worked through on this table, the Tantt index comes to 1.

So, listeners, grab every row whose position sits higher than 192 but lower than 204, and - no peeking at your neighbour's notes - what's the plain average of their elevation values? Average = 1.02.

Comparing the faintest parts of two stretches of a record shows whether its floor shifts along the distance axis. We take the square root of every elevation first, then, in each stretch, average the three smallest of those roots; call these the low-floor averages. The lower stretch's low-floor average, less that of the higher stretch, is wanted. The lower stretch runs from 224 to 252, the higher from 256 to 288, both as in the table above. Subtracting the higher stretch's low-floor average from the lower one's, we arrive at 0.05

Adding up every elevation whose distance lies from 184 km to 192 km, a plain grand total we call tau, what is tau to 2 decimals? 2.18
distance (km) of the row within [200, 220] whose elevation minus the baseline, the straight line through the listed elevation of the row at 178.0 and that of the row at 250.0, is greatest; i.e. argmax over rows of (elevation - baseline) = 210.0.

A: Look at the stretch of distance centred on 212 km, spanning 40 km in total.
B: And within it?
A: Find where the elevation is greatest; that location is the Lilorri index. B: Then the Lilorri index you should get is 210.0 km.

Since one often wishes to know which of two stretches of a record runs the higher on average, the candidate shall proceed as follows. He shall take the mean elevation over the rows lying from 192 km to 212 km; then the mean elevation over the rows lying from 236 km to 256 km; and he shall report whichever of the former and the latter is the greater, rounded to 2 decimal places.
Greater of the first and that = 1.04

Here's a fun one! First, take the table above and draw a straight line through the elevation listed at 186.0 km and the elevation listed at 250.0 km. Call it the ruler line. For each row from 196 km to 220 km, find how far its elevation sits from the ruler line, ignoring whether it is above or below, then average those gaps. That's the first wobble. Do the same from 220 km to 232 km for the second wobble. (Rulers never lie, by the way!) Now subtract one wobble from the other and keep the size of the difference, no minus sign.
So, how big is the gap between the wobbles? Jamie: 0.001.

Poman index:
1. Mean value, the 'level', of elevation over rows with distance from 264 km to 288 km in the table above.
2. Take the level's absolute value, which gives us 1.07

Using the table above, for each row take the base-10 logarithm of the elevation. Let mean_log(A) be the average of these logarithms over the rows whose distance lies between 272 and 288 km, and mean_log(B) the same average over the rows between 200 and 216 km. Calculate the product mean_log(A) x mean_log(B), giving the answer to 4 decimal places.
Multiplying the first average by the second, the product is -0.0004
